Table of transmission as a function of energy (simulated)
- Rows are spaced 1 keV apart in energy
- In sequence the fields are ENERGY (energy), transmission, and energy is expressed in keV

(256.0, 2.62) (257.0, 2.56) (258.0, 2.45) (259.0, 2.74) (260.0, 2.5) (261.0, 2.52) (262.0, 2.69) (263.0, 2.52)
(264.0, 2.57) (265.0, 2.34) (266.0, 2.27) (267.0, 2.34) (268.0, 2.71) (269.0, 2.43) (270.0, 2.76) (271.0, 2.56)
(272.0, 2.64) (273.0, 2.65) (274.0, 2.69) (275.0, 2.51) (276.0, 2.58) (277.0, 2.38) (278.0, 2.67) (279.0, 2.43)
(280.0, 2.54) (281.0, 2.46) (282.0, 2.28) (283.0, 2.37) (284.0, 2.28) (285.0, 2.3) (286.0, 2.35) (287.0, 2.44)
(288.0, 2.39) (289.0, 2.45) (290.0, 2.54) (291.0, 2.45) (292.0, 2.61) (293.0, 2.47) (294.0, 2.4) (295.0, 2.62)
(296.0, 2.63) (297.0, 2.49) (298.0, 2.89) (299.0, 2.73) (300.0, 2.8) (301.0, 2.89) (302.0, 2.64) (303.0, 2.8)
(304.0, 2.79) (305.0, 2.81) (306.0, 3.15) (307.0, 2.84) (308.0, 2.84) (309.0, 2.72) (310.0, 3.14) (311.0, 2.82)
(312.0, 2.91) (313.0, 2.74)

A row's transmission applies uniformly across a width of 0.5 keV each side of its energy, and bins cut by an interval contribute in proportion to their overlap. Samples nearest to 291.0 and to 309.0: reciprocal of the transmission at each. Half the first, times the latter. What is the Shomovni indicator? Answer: 0.0750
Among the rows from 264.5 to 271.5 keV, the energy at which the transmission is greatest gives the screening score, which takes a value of 270.0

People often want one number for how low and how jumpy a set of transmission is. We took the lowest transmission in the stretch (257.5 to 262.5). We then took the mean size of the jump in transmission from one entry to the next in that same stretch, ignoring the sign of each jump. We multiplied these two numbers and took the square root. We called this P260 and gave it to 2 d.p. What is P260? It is 0.66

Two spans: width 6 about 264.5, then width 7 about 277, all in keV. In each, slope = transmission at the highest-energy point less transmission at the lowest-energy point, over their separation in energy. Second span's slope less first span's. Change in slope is 0.045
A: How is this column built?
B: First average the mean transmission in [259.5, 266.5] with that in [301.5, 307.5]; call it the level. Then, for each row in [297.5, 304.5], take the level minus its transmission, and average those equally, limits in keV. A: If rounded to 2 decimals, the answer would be -0.13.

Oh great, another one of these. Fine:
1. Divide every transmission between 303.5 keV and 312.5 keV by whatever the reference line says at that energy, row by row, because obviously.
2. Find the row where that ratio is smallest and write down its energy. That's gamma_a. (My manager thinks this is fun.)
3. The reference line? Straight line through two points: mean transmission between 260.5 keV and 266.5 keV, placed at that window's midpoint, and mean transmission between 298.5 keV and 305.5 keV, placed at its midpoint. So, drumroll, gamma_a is 309.0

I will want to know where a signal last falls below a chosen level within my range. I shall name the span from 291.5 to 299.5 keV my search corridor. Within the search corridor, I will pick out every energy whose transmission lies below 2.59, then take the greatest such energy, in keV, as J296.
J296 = 297.0 keV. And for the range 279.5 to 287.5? 287.0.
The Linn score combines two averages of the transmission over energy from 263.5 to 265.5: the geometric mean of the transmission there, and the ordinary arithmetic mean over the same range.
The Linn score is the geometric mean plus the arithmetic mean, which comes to 4.91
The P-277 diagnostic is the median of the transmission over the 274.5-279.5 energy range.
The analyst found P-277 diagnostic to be 2.5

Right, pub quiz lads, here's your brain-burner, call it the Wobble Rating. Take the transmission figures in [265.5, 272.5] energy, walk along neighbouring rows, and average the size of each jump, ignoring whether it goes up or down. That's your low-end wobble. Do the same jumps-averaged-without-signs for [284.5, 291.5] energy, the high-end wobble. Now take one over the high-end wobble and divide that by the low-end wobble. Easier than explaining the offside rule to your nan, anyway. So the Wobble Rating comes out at 63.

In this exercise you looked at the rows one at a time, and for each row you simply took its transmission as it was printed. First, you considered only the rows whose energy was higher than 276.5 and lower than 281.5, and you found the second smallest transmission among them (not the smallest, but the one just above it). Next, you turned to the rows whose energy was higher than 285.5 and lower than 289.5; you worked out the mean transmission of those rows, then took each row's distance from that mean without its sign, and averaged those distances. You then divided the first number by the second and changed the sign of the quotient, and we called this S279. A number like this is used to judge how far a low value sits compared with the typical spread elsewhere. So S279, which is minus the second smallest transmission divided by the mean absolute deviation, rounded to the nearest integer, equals -65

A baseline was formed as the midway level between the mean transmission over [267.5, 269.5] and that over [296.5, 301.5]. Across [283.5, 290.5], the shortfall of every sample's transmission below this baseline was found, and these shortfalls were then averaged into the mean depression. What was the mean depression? 0.27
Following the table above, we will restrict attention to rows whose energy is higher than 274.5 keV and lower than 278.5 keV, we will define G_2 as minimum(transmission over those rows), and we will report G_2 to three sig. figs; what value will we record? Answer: 2.38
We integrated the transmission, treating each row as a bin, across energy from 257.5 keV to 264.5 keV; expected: 18.0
